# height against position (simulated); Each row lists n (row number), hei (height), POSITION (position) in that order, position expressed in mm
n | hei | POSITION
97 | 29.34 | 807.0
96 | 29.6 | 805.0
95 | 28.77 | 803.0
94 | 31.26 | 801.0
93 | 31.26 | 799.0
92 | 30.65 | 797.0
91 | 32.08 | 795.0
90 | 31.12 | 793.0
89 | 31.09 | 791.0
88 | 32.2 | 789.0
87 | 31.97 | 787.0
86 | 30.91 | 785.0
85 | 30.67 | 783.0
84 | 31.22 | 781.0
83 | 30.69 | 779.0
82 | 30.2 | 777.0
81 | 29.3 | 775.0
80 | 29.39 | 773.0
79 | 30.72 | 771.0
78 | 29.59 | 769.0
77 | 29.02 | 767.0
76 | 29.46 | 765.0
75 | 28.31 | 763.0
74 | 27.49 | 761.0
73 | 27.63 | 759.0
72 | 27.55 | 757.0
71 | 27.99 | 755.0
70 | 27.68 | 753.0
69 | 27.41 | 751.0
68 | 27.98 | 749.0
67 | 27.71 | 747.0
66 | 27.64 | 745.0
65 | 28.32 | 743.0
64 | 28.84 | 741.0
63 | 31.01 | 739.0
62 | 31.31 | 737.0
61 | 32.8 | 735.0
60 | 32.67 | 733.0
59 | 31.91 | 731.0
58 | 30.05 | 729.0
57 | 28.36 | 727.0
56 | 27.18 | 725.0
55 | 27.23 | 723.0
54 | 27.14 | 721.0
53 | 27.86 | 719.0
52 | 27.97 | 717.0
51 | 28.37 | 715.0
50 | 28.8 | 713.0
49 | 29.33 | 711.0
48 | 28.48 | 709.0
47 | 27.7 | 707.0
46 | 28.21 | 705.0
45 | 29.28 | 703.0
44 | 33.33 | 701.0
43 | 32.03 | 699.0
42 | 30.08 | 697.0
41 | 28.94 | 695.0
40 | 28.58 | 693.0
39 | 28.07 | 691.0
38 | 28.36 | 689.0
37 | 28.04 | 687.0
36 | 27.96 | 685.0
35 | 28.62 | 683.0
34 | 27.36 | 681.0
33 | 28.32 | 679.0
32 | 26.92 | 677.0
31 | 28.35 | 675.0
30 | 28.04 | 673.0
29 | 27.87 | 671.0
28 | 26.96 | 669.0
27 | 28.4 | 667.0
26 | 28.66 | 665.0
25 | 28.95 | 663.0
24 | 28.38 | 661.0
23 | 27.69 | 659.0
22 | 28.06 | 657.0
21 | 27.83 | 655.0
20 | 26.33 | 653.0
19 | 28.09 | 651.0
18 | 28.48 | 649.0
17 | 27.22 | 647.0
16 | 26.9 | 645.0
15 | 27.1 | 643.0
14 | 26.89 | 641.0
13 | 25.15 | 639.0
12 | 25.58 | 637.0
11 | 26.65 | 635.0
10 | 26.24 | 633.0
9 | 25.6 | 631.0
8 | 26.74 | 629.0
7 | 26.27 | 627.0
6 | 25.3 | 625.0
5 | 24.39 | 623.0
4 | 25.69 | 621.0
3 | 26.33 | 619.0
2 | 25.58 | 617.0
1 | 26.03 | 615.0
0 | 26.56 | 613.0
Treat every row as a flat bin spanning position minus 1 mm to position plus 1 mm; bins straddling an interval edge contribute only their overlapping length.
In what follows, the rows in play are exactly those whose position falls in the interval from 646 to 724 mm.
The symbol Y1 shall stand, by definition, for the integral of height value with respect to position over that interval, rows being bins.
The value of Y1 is 2213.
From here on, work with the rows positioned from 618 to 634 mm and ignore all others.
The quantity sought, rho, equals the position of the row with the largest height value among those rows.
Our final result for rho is 629.0 mm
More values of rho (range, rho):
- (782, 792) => 789.0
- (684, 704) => 701.0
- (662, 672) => 663.0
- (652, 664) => 663.0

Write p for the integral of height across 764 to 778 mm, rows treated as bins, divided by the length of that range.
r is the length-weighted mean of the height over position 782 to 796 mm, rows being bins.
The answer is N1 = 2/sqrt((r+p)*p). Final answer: 0.0470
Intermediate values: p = 29.7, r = 31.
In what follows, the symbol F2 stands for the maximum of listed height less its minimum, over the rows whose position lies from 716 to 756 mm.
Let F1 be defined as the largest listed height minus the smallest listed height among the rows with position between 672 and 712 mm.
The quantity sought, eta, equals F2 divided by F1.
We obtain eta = 0.9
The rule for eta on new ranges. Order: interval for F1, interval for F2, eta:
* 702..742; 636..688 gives 0.7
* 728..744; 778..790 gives 0.3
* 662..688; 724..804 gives 2.8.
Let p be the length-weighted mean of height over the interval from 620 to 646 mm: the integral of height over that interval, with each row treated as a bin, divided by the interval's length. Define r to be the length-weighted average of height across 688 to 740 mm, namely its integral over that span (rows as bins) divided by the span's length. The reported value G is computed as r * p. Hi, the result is 766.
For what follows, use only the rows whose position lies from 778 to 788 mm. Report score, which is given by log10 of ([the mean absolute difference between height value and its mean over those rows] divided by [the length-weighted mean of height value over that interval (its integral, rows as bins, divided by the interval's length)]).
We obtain -1.89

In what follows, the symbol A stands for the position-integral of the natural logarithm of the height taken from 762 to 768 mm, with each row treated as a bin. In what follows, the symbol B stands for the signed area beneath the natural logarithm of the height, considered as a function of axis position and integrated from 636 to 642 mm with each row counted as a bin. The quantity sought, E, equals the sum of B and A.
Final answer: 39.7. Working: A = 20.2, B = 19.5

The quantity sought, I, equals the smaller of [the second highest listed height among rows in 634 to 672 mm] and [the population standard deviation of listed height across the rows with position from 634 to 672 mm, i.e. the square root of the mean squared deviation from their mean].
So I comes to 1.01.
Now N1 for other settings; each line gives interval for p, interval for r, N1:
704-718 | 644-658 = 0.0502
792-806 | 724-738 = 0.0461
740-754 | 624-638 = 0.0515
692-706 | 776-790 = 0.0466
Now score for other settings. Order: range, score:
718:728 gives -1.79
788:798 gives -1.74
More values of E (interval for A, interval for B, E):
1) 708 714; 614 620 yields 39.7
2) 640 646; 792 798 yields 40.4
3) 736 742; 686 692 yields 40.5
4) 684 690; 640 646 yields 39.8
